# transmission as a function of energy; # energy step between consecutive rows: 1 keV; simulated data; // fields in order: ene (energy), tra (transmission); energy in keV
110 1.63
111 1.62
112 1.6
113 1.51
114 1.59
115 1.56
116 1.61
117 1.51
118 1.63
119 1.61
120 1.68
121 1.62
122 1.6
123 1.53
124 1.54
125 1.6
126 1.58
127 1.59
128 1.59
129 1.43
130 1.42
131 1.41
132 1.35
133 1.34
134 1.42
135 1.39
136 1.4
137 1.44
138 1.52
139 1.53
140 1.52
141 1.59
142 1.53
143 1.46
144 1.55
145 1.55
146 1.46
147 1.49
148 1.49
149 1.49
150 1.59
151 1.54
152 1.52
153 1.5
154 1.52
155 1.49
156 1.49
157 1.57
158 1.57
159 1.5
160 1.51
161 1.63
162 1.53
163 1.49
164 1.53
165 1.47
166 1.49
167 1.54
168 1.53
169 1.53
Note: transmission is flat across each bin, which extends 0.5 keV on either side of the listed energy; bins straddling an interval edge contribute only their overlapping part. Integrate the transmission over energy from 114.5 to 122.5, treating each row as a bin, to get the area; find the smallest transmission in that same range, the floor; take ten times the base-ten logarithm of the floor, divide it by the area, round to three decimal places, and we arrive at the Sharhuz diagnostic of 0.140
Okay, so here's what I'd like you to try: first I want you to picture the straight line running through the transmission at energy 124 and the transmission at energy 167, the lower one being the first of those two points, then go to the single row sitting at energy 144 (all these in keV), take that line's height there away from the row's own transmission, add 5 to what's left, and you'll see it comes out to 5.01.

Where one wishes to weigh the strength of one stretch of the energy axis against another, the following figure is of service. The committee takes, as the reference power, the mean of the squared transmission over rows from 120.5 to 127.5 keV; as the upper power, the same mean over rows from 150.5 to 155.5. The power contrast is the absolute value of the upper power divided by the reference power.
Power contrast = 0.92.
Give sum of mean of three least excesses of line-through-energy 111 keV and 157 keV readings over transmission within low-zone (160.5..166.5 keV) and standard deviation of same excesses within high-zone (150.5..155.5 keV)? 0.02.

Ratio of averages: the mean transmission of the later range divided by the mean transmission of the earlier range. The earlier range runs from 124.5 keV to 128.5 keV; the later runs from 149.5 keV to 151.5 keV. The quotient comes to 0.98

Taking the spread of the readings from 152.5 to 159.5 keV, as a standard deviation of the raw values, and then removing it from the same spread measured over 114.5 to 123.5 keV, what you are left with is 0.017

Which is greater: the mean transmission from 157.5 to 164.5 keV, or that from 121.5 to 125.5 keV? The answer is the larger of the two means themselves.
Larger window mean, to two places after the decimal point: 1.57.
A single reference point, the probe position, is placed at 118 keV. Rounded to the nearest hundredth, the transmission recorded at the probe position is 1.63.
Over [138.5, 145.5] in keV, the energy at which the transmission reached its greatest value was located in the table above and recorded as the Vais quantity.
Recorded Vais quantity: 141 keV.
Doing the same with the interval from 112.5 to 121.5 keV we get 120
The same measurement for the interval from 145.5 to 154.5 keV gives 150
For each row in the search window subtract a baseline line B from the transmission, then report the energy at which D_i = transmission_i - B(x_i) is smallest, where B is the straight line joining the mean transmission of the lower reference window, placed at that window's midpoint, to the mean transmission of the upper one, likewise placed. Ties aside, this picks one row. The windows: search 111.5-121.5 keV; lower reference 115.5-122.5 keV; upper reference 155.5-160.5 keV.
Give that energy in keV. 113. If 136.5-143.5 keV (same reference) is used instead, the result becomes 137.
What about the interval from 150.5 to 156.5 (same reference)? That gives 155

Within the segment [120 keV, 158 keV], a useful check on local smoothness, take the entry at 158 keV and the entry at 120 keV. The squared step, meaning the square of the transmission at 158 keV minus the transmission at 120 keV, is 0.012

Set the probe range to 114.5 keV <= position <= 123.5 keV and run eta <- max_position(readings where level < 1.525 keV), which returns 117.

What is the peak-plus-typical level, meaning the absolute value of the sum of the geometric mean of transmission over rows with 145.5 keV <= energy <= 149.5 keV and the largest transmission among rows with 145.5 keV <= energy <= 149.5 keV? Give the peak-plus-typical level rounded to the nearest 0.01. 2.97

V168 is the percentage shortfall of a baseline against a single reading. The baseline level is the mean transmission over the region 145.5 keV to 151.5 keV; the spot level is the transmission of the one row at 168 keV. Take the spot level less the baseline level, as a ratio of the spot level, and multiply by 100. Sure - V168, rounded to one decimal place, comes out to 1.3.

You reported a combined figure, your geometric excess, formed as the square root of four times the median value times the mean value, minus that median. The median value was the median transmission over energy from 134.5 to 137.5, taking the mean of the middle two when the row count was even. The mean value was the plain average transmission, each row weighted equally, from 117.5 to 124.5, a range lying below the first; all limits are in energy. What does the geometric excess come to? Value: 1.59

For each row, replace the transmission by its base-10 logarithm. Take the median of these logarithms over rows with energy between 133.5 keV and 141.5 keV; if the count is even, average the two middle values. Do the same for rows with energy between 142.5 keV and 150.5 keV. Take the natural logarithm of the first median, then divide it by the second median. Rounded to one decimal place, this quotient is -10.2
